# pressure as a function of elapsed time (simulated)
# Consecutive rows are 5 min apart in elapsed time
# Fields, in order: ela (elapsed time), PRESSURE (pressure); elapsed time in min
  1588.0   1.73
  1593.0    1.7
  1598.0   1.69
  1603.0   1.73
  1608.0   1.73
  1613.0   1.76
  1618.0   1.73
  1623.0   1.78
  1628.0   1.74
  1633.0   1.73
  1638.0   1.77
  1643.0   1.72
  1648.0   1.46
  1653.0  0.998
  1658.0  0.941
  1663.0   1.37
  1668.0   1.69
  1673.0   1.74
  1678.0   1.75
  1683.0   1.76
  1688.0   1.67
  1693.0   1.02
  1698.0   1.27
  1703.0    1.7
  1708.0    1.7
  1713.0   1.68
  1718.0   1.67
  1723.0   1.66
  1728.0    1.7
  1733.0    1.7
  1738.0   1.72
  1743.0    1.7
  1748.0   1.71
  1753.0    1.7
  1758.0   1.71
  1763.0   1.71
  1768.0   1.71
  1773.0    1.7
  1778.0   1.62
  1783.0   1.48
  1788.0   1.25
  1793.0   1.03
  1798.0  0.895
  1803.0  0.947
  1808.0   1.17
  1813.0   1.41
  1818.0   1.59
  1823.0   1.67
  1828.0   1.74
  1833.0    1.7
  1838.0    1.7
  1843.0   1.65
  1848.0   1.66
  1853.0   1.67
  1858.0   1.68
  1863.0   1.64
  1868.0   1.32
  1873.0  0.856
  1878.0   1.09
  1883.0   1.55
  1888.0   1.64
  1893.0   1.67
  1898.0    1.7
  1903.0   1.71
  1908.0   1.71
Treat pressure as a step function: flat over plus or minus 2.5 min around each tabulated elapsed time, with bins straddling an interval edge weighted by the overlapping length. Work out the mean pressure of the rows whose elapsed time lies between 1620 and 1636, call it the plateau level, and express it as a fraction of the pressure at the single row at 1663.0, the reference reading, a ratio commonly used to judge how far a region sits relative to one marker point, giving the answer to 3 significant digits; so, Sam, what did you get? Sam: 1.28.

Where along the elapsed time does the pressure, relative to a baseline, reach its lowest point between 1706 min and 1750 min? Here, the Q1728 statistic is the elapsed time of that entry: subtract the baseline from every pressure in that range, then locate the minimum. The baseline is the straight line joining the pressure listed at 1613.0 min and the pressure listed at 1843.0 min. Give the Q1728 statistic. 1723.0 min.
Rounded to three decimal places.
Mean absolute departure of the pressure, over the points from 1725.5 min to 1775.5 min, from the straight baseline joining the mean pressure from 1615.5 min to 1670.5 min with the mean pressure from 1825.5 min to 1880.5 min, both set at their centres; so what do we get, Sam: 0.177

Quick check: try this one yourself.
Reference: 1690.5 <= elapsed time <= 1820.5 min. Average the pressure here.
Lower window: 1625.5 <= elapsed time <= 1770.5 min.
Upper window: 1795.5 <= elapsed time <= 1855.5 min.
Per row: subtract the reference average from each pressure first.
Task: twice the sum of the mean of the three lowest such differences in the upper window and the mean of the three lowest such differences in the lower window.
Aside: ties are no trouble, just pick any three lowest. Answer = -2.0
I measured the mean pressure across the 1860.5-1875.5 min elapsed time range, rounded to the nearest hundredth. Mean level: 1.27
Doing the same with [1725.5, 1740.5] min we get 1.71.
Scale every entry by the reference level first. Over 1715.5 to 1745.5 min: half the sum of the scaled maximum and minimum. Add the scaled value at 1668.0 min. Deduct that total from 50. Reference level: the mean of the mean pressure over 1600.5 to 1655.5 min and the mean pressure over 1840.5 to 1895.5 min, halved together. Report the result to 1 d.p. 47.8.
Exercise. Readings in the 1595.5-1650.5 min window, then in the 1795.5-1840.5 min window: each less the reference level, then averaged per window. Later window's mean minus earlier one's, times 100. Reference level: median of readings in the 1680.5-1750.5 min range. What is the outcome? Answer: -29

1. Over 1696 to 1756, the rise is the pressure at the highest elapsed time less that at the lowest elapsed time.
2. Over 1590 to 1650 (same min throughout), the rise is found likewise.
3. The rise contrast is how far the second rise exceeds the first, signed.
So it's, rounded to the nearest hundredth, -0.67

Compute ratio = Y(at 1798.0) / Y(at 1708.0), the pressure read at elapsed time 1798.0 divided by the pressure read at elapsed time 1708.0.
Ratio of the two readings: 0.53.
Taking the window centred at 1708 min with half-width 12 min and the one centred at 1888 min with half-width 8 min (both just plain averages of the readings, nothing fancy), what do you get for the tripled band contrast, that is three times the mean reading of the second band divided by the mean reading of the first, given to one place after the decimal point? 3.0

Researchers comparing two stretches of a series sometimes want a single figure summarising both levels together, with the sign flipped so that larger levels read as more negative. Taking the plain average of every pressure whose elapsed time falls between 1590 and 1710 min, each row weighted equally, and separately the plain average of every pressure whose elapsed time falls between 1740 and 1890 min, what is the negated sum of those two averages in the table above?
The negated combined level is -3.09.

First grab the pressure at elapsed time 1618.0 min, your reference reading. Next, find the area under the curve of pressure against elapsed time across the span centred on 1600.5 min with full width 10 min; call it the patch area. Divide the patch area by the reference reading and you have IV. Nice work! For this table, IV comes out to 9.9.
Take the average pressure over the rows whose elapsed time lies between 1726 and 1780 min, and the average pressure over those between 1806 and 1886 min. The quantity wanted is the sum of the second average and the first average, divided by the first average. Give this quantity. 1.89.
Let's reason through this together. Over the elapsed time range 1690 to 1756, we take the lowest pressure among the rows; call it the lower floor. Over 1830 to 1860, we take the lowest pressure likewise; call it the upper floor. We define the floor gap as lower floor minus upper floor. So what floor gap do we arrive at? -0.63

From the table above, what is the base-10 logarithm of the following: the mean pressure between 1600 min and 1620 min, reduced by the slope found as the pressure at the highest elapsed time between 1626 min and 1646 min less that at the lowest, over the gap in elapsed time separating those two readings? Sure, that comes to 0.240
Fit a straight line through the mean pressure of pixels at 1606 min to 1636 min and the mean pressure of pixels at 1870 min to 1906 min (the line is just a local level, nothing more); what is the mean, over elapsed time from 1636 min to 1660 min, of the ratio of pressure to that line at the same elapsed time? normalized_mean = 0.80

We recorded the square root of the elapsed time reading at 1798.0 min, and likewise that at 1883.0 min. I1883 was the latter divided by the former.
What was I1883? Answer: 1.32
